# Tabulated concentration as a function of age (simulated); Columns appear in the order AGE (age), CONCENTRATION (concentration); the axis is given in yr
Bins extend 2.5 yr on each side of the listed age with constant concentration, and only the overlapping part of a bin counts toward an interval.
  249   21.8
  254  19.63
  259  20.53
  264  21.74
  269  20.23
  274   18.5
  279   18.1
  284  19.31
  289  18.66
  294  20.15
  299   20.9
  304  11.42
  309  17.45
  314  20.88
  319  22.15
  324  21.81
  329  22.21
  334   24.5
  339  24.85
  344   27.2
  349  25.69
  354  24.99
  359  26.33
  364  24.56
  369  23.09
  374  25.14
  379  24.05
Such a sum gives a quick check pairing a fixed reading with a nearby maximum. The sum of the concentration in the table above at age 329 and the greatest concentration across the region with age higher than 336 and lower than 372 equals 49.4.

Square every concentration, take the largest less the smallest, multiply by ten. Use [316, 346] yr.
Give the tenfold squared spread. 2642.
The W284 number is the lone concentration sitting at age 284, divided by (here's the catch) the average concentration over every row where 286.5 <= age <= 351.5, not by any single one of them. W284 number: 0.90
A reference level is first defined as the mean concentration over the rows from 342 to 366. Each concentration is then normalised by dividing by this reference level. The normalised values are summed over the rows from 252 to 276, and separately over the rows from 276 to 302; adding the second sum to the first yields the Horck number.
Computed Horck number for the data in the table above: 7.7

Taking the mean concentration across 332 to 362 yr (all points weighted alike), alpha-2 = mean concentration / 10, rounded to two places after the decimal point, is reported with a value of 2.56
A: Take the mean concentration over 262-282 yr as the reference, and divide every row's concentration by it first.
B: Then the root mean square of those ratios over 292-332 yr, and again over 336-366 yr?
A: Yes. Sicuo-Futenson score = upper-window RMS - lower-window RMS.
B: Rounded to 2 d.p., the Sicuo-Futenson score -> 0.29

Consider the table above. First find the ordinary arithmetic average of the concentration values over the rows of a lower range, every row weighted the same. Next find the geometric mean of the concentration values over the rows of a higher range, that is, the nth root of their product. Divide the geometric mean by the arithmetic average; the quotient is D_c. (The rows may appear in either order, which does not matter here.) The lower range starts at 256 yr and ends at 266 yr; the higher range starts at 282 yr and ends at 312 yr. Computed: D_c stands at 0.84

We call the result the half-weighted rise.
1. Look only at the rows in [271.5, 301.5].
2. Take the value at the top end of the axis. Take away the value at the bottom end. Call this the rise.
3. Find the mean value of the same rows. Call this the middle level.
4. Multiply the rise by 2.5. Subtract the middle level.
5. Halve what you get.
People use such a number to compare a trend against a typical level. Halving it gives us -6.6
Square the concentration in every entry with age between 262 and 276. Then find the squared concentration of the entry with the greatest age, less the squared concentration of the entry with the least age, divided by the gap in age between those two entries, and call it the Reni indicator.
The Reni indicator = -13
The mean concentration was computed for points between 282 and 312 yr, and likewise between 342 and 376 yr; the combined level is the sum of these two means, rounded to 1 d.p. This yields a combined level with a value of 43.3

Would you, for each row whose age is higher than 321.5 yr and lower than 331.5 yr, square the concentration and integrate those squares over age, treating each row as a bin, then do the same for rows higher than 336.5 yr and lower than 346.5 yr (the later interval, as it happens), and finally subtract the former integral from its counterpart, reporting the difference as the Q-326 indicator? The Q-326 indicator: 1942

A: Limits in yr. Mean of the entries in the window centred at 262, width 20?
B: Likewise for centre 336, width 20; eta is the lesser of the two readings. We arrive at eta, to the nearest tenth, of 20.5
